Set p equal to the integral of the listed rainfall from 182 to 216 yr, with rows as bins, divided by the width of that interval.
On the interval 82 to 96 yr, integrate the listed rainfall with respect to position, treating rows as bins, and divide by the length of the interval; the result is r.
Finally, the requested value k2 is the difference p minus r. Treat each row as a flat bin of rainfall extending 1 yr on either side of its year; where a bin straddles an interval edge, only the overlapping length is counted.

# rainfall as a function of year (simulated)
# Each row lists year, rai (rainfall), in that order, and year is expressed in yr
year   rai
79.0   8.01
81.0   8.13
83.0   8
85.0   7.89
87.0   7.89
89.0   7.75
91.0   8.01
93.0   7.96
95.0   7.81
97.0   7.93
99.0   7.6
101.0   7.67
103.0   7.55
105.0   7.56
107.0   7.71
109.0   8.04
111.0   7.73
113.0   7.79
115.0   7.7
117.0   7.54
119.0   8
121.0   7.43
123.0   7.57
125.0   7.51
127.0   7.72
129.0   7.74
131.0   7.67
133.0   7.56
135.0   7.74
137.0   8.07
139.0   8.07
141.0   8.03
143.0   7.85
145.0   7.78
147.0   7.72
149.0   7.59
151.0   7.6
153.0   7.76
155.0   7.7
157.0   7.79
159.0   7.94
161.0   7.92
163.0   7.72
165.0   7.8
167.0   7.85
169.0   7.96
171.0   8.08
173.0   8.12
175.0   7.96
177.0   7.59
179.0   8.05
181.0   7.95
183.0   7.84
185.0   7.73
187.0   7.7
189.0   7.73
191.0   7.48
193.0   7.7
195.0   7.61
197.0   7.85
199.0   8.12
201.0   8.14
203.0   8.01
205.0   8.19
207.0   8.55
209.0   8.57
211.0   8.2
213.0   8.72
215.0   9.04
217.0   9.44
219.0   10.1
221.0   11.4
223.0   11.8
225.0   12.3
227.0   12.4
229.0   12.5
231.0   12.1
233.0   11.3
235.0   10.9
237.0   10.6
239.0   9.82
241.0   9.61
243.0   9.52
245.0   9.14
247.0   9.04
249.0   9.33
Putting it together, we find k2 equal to 0.2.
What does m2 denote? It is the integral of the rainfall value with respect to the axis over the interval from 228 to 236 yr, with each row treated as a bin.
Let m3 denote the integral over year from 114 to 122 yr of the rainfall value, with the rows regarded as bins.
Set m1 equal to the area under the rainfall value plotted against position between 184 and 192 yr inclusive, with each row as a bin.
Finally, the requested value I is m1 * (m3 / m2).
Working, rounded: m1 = 61.3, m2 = 94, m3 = 61.3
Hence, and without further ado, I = 40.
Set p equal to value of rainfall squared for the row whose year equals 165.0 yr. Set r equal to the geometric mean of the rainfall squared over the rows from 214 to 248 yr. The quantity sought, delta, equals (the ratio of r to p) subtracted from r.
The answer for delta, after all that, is 110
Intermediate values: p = 61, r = 112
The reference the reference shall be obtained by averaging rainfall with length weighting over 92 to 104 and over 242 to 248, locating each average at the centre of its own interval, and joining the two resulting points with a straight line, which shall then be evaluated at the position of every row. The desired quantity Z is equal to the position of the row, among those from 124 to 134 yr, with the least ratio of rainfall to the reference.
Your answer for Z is 133.0 yr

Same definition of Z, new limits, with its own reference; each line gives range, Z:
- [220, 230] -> 221.0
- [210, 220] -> 211.0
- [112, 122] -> 121.0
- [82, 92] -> 89.0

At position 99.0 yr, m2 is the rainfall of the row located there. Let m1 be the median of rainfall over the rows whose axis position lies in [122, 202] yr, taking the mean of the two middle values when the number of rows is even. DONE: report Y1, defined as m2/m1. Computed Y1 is 0.98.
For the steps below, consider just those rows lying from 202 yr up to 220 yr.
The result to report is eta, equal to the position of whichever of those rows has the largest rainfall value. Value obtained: 219.0 yr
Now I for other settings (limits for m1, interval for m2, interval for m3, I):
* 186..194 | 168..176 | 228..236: 89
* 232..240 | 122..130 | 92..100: 87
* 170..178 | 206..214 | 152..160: 58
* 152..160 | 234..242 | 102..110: 47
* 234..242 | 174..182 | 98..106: 79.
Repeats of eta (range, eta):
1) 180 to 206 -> 205.0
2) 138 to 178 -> 173.0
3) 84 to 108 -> 91.0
